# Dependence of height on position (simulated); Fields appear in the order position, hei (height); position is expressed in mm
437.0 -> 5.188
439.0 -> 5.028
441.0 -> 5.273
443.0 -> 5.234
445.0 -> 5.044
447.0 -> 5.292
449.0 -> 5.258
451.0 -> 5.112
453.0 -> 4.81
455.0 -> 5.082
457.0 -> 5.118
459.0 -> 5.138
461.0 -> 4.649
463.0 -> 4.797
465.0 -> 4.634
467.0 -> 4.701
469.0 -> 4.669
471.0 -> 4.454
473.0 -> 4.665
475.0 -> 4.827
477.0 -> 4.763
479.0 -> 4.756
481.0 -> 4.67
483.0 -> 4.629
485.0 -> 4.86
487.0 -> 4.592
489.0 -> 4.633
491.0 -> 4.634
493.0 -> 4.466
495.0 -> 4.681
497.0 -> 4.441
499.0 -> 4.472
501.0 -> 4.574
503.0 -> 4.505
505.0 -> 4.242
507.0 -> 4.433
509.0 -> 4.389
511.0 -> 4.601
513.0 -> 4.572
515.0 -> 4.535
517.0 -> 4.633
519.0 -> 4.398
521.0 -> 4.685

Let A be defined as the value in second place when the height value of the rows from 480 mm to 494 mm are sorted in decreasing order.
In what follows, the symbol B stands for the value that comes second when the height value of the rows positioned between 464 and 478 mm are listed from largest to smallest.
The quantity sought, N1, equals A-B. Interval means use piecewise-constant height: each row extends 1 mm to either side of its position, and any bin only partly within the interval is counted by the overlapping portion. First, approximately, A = 4.67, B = 4.763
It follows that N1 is -0.1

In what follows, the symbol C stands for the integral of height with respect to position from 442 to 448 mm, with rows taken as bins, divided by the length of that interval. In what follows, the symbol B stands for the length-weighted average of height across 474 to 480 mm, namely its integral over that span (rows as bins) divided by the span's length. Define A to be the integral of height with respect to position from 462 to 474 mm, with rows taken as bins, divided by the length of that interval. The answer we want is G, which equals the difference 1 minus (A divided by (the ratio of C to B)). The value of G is -3.3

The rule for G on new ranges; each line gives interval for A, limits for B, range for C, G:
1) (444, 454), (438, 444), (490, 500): -4.8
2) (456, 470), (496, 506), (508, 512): -3.8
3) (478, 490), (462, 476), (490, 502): -3.8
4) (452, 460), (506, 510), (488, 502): -3.9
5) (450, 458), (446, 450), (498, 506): -5.0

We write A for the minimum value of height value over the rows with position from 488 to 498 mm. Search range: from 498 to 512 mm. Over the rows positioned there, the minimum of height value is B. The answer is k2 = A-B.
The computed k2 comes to 0.20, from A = 4.441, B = 4.242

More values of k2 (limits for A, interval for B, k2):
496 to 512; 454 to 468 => -0.39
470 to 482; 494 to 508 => 0.21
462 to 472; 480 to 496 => -0.01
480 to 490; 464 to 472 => 0.14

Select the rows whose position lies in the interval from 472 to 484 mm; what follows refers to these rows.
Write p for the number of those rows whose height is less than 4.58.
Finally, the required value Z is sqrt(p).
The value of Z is 0.0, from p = 0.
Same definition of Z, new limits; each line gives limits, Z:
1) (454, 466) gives 0.0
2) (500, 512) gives 2.2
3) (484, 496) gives 1.0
